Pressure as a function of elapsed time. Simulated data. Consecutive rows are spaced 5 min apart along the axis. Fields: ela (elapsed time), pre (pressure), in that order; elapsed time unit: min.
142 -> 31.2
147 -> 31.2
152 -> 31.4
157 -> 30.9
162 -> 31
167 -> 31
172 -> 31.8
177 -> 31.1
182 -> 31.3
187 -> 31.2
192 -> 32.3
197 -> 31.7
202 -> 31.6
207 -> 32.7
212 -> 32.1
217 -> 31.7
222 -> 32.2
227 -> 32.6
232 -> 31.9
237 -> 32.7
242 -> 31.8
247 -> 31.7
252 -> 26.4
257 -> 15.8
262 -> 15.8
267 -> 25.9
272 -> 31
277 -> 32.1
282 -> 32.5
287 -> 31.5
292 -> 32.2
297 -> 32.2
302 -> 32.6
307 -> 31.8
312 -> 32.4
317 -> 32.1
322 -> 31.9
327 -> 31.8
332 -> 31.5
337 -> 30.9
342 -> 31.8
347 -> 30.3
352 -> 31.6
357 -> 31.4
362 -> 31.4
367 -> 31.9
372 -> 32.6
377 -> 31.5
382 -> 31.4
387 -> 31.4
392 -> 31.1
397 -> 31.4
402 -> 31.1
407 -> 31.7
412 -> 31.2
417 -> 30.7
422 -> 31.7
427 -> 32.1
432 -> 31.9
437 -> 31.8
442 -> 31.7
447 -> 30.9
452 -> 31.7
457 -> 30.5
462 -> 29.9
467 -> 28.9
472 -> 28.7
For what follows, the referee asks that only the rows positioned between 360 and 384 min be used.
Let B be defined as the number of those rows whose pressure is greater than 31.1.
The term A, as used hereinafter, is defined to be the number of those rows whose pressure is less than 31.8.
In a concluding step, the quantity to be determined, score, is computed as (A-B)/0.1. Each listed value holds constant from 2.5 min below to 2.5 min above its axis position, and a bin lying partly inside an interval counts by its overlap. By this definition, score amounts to -20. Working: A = 3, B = 5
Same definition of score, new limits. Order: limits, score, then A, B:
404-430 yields 0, 4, 4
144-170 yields 30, 5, 2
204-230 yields -40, 1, 5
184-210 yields -20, 3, 5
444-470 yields 40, 5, 1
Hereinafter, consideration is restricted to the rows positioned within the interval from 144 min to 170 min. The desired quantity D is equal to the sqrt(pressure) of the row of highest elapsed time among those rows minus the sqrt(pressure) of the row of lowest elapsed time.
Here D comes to -0.02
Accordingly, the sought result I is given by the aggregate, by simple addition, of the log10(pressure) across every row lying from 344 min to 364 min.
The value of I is 6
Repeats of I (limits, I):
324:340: 4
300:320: 6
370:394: 7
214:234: 6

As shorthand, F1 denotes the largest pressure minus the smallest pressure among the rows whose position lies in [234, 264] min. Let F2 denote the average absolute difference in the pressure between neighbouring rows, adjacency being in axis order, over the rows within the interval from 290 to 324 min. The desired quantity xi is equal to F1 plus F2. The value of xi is 17.3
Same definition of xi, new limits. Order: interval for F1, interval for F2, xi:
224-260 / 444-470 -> 17.8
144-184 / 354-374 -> 1.3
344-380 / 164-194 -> 2.9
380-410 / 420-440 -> 0.8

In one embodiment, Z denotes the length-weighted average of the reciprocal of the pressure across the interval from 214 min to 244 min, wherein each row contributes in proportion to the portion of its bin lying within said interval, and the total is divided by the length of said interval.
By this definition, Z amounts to 0.0311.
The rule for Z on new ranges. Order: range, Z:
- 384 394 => 0.0320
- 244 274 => 0.0445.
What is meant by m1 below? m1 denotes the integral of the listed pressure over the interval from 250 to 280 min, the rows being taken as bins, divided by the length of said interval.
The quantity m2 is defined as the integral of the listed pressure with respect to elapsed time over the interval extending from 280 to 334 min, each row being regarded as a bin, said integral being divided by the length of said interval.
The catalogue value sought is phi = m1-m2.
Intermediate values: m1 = 24.6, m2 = 32.0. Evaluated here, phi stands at -7.4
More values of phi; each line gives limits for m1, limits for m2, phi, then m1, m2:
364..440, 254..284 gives 6.2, 31.6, 25.4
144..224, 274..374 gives -0.2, 31.6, 31.8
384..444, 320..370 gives 0.0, 31.5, 31.5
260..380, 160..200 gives -0.5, 30.9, 31.4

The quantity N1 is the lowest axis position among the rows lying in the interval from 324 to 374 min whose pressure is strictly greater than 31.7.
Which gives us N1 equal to 327 min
